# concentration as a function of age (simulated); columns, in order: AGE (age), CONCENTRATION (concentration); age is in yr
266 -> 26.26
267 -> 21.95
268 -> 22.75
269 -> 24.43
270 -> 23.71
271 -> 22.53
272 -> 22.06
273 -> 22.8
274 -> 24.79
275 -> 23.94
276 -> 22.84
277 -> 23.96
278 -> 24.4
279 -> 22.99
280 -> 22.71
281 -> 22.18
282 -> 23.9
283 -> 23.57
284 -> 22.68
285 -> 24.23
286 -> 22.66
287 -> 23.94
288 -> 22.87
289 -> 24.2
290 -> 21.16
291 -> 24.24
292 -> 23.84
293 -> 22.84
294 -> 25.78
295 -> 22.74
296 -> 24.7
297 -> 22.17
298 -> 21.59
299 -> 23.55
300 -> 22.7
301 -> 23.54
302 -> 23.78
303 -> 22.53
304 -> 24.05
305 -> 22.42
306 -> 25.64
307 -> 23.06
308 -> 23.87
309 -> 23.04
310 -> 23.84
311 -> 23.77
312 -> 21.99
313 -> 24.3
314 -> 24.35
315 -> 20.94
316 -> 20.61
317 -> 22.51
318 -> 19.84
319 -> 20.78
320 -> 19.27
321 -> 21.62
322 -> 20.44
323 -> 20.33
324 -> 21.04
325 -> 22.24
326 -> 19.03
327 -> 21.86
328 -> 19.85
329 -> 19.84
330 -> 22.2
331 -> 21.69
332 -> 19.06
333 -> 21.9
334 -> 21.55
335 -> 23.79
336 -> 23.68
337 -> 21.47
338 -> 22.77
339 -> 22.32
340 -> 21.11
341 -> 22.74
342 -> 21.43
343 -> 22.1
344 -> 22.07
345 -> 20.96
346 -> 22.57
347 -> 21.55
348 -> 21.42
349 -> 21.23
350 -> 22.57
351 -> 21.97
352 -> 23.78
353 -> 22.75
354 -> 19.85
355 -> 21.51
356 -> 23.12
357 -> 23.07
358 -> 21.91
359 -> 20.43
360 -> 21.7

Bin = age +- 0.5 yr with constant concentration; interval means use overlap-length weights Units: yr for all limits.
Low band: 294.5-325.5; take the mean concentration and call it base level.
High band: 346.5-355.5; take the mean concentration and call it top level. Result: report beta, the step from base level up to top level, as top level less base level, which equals -0.6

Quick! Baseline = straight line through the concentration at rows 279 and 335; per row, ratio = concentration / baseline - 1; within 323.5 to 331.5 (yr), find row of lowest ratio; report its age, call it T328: 326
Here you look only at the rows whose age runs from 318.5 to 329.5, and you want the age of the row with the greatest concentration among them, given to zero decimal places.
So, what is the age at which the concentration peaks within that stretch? 325 yr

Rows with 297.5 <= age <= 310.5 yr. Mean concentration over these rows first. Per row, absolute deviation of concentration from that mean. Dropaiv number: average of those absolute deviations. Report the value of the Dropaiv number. 0.7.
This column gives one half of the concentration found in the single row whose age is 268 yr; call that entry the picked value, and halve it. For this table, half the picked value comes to 11.4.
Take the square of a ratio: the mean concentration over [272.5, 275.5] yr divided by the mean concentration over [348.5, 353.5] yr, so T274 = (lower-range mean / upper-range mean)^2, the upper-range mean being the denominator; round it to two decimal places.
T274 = 1.13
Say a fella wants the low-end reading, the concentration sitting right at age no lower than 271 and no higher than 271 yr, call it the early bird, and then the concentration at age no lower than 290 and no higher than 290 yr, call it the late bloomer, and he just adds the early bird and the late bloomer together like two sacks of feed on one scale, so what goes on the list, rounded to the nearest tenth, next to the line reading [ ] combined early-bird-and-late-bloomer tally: 43.7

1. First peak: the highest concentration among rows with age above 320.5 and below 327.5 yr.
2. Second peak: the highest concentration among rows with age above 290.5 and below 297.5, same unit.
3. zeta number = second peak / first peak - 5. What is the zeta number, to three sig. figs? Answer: -3.84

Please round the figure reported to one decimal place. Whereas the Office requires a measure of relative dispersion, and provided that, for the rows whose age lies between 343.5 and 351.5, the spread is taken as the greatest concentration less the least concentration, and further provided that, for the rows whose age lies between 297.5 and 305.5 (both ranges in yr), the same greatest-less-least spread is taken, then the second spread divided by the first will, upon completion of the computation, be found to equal 1.5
